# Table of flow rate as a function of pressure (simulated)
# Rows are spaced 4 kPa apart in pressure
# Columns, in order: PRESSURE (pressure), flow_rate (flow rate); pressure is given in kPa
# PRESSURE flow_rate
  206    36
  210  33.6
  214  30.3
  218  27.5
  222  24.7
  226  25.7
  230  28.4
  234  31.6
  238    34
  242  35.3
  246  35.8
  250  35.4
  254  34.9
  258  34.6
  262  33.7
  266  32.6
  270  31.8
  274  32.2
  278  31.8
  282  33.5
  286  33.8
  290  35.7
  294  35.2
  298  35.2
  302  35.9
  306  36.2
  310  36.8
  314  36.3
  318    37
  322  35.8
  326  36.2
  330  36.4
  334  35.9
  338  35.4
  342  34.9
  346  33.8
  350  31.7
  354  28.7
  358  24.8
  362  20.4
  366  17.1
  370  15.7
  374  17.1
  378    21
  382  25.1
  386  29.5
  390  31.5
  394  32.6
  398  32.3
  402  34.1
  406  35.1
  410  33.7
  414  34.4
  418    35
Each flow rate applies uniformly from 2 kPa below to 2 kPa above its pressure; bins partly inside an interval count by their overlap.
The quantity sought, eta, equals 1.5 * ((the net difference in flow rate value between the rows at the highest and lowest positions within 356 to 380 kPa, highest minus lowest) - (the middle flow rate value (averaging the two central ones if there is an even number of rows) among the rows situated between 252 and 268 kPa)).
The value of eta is -56.9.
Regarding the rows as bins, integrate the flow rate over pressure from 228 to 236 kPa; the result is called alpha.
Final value 240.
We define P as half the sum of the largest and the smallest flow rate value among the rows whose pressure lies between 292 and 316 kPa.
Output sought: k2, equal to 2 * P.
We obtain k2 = 72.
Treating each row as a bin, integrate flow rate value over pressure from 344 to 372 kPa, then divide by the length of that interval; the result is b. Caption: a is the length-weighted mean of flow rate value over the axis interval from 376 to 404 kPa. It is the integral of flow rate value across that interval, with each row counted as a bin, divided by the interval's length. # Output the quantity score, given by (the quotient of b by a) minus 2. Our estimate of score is -1.16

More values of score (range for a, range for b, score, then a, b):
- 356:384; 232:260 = -0.29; 20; 35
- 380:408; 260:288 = -0.96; 31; 33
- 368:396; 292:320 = -0.54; 25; 36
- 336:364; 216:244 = -1.01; 30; 30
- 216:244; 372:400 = -1.09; 30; 27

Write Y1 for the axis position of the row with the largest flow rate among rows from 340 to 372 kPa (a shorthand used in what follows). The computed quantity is 342 kPa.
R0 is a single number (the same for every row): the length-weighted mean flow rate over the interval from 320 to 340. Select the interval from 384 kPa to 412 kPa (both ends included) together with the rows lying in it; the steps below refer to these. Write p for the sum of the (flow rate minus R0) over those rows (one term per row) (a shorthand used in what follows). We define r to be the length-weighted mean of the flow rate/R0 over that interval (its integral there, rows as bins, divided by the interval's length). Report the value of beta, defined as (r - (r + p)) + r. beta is 24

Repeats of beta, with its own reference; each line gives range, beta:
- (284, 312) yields 4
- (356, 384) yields 111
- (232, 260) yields 11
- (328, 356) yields 16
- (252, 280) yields 21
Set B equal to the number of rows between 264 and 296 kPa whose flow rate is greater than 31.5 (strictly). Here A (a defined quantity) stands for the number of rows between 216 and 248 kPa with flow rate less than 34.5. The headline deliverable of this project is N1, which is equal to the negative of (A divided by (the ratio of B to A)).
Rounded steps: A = 6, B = 8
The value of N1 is -4.5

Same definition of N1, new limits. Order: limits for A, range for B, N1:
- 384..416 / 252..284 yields -6.1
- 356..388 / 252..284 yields -8.0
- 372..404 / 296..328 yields -8.0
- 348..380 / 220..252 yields -12.8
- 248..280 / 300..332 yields -3.1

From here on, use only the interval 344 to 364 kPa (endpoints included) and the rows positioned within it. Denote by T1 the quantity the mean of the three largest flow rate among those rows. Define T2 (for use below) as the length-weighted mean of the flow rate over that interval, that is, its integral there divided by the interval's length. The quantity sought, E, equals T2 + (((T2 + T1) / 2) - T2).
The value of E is 29.6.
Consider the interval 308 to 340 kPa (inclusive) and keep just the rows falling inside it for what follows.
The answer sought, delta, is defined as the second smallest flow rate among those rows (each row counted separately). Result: 35.8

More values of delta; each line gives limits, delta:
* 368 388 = 17.1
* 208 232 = 25.7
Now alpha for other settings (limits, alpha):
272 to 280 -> 256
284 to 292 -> 278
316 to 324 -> 291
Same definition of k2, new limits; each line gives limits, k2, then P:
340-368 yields 52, 26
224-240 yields 60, 30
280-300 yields 69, 35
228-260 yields 64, 32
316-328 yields 73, 36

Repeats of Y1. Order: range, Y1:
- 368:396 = 394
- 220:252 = 246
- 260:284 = 262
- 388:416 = 406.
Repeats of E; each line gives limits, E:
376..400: 30.4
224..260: 34.2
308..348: 36.3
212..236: 29.1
